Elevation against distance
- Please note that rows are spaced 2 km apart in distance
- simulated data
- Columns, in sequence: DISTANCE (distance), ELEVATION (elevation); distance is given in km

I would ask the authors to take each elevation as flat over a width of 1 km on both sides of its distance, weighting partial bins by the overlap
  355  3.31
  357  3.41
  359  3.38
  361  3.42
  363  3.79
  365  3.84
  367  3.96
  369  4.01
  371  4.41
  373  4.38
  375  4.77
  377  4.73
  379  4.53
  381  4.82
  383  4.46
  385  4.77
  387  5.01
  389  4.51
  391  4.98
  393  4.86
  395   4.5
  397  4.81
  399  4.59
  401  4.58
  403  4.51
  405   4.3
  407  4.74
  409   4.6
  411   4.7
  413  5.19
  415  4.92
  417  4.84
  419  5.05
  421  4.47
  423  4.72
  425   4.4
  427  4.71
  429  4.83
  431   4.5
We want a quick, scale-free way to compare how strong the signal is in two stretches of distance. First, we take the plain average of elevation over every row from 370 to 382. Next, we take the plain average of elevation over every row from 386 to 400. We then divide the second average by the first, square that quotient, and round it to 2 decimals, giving 1.06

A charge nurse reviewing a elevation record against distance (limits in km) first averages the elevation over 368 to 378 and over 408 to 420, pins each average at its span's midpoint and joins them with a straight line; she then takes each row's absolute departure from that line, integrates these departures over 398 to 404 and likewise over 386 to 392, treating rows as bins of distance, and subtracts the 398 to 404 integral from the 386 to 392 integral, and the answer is 0.57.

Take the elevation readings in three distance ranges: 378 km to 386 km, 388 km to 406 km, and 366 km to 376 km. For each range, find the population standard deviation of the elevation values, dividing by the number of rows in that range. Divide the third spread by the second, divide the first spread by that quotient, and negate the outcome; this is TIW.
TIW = -0.10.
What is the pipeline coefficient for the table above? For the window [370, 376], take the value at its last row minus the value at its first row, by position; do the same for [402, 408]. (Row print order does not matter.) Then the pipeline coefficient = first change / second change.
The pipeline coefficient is 1.6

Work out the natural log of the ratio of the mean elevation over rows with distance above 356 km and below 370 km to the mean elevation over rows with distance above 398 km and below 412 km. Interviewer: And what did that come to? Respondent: -0.216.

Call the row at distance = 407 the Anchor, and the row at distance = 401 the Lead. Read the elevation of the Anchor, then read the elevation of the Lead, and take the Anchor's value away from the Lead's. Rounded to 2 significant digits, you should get -0.16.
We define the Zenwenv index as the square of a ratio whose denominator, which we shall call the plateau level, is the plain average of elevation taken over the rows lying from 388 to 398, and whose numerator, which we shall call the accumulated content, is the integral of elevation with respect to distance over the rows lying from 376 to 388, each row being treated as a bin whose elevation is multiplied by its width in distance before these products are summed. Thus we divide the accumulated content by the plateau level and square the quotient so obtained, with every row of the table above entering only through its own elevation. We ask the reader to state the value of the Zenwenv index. 143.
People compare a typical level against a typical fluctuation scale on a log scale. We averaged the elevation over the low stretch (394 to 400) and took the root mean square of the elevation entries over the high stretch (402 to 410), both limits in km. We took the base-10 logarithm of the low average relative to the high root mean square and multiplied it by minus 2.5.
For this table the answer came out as -0.022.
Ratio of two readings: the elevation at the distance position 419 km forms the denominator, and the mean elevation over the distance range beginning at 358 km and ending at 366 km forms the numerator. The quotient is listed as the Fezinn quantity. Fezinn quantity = 0.71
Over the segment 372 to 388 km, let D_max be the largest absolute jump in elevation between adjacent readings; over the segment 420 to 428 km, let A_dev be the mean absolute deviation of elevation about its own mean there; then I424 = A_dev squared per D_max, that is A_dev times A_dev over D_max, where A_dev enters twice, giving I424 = 0.050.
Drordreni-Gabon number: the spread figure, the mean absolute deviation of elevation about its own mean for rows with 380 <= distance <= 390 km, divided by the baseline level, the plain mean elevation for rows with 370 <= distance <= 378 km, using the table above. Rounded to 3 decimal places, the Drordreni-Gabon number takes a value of 0.040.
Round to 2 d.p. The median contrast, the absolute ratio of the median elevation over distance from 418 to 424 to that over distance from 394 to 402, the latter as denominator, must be 1.03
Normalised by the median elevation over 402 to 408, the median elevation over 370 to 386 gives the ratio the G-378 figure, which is 1.03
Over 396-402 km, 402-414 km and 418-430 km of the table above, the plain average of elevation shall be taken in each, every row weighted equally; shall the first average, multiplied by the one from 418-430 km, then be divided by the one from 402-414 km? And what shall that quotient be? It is 4.7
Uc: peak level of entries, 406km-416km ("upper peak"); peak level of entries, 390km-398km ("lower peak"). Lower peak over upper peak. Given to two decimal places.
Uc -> 0.96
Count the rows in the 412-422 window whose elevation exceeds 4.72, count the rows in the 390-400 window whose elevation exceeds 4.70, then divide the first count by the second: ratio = 1.33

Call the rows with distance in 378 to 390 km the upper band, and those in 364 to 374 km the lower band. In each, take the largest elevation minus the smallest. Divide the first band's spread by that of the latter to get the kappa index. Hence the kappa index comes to 1.0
